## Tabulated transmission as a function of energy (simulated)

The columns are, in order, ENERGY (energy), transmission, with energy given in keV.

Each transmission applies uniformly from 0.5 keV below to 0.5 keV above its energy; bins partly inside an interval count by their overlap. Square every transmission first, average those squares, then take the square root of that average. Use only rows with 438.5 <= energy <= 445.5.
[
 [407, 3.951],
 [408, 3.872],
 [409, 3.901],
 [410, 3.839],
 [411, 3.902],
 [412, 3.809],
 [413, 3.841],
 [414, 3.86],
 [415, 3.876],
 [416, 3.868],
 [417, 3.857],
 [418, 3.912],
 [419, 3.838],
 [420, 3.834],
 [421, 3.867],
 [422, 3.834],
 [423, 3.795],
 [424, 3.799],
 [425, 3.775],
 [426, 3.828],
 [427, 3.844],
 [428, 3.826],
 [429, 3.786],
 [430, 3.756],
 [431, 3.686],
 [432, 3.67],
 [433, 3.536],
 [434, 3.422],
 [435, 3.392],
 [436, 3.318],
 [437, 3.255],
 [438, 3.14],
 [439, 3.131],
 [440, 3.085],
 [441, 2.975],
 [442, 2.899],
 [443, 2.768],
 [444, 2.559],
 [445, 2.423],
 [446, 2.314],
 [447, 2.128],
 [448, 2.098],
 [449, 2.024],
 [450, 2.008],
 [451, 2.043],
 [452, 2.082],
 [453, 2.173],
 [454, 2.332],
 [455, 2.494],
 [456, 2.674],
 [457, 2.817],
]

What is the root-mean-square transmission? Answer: 2.84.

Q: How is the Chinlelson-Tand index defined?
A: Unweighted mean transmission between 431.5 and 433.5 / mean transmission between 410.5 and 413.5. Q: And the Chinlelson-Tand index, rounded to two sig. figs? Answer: 0.94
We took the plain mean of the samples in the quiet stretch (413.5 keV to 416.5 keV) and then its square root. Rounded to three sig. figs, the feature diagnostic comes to 1.97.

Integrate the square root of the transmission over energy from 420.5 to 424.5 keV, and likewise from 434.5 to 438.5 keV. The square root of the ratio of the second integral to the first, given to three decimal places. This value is 0.962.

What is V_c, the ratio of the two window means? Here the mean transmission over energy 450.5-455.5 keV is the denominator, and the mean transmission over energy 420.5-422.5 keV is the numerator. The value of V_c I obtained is 1.73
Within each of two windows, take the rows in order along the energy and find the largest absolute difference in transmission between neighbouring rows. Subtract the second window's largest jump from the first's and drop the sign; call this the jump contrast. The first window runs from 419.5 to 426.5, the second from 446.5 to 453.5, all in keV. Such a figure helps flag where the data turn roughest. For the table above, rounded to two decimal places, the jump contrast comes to 0.04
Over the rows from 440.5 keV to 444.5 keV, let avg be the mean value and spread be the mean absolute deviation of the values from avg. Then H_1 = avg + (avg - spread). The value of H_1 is 5.5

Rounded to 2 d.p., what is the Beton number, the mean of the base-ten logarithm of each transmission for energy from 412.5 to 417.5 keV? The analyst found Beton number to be 0.59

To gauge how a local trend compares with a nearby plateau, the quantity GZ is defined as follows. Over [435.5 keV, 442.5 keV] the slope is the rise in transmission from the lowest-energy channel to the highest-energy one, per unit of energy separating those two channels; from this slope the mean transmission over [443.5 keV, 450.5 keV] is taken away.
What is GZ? -2.3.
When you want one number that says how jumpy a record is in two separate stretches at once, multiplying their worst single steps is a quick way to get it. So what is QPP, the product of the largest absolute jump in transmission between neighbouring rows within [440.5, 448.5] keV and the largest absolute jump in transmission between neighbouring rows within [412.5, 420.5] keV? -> 0.015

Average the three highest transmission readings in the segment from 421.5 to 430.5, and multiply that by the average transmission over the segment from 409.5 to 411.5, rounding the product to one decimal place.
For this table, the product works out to 14.8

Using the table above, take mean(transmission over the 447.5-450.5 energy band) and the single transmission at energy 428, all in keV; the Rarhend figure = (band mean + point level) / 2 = 2.93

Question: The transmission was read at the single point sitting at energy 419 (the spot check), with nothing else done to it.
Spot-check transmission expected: 3.838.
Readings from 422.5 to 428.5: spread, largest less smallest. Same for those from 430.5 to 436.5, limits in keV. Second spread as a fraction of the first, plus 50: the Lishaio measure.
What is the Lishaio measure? 55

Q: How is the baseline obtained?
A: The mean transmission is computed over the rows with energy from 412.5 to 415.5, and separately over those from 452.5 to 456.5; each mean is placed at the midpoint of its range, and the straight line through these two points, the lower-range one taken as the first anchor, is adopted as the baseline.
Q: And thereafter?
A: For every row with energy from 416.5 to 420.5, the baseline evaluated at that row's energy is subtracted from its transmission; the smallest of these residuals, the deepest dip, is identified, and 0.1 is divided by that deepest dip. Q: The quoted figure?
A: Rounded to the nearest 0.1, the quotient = 1.0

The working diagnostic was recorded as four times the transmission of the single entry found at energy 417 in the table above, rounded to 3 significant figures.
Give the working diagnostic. 15.4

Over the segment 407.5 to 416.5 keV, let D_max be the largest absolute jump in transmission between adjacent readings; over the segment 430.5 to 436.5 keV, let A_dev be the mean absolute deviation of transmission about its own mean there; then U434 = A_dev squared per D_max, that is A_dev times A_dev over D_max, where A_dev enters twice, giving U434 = 0.17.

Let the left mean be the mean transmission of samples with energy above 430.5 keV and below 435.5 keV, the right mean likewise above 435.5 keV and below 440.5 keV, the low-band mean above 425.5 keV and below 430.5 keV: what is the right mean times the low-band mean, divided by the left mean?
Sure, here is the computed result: 3.4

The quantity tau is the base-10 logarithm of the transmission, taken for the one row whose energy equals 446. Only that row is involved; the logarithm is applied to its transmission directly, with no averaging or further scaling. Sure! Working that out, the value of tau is 0.364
